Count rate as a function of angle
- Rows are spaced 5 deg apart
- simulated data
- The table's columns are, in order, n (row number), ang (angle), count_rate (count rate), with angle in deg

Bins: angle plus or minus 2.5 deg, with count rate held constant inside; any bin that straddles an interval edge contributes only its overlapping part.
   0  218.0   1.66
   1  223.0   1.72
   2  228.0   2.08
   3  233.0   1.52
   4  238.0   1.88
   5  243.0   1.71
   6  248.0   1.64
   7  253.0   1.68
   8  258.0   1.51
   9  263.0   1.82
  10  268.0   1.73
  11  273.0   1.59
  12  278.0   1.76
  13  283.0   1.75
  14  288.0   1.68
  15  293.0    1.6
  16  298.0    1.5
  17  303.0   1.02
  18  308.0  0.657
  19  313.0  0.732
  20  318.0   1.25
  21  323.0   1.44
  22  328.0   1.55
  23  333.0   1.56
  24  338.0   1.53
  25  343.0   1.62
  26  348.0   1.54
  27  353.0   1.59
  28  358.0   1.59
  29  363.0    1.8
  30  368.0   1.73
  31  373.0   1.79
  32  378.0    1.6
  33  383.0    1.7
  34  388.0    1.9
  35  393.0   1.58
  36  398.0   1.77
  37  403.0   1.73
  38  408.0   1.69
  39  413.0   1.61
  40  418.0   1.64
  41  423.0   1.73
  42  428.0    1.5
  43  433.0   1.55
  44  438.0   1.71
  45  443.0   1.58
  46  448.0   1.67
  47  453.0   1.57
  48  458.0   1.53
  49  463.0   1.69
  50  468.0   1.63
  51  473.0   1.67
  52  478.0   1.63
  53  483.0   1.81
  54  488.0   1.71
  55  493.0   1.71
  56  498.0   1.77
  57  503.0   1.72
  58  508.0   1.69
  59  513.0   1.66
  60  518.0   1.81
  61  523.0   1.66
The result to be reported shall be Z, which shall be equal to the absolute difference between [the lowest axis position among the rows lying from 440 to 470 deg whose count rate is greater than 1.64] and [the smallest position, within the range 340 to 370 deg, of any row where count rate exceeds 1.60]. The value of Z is 105 deg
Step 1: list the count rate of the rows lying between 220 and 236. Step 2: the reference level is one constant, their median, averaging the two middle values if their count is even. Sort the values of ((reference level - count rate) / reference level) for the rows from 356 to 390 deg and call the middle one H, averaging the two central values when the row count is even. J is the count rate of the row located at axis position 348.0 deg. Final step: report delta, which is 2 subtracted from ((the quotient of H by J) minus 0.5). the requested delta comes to -2.50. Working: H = -0.006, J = 1.54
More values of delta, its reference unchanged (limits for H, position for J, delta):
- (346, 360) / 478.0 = -2.45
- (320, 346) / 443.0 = -2.44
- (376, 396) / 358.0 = -2.47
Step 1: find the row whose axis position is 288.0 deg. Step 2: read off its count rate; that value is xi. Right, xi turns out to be 1.68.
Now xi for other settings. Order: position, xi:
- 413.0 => 1.61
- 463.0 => 1.69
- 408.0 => 1.69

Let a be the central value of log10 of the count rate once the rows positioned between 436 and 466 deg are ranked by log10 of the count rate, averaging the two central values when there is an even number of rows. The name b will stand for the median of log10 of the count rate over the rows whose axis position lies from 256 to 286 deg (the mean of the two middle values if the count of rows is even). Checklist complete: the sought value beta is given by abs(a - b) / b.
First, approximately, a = 0.21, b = 0.241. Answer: 0.12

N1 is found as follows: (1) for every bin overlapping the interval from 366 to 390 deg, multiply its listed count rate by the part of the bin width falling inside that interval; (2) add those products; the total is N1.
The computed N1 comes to 41.8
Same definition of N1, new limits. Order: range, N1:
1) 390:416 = 43.7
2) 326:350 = 37.5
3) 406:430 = 39.3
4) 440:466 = 41.9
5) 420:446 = 42.0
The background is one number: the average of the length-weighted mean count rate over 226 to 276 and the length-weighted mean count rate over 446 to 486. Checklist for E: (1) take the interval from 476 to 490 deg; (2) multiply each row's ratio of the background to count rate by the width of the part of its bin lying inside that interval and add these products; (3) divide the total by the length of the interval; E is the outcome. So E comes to 0.98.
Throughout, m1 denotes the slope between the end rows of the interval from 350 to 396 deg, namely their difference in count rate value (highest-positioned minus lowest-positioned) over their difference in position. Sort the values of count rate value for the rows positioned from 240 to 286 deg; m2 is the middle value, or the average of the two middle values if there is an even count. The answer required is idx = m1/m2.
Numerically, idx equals -0.0001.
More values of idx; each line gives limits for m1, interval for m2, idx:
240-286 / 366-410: 0.0006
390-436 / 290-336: -0.0005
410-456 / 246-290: -0.0006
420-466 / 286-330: -0.0007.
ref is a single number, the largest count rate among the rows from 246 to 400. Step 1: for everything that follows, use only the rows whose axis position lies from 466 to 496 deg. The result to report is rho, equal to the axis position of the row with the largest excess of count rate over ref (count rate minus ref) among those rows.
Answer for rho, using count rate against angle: 483.0 deg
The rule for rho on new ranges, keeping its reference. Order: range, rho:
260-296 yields 263.0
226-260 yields 228.0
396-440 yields 398.0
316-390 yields 388.0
